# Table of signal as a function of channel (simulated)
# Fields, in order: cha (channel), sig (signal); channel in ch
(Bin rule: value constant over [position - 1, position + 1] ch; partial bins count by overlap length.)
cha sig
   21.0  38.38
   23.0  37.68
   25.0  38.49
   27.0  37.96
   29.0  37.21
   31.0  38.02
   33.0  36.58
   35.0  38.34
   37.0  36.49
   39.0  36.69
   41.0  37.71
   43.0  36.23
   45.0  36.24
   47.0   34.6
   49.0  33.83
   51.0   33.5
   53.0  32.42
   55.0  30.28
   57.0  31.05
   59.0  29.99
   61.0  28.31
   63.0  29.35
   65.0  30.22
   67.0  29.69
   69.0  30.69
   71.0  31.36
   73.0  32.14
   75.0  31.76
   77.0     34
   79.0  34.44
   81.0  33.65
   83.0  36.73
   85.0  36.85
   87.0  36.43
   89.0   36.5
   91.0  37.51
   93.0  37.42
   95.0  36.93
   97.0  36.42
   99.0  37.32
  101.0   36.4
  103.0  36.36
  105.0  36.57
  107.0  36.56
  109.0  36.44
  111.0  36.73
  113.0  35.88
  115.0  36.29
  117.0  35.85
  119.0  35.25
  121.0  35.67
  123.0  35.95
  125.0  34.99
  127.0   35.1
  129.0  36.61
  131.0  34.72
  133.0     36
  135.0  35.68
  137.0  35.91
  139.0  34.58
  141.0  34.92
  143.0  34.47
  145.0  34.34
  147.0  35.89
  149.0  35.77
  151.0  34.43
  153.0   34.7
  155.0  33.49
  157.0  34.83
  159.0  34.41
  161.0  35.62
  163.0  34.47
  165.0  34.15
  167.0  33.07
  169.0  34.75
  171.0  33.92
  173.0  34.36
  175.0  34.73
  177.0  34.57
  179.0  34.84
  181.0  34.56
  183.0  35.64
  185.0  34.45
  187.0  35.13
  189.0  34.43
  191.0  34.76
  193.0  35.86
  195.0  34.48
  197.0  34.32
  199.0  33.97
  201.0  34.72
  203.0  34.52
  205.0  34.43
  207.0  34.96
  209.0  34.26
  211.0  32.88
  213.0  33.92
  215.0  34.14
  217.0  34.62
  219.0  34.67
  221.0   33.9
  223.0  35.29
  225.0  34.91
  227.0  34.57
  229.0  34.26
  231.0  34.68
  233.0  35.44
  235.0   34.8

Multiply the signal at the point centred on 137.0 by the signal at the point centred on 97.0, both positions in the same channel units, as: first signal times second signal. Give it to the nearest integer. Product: 1308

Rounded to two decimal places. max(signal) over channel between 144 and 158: 35.89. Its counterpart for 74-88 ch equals 36.85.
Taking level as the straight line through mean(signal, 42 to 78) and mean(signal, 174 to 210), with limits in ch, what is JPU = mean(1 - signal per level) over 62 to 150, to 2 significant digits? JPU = -0.064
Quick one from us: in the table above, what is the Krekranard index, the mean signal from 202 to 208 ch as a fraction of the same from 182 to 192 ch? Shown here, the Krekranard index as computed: 0.99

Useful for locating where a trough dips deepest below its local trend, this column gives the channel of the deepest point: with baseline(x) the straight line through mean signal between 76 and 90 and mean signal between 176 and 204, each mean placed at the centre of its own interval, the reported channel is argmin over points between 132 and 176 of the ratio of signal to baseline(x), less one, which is 167.0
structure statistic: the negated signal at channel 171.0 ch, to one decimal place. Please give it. -33.9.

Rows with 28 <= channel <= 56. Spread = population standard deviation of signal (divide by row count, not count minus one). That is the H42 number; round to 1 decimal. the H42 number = 2.3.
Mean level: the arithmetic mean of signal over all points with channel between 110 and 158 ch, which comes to 35.3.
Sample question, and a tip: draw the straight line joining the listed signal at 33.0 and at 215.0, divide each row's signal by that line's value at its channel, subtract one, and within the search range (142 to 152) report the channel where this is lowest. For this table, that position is 145.0 ch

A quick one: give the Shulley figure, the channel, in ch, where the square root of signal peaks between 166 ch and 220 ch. 193.0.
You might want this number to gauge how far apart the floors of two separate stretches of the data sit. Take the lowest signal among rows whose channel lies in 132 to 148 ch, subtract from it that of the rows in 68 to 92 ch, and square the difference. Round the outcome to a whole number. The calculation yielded 13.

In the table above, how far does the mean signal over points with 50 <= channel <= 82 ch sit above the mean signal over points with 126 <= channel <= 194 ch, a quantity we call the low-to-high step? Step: -3.4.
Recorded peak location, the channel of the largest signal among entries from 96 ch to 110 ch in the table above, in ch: 99.0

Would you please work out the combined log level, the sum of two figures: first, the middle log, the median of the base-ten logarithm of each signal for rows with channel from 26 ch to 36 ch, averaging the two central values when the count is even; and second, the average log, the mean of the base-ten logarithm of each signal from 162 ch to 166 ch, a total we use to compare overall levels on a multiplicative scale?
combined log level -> 3.11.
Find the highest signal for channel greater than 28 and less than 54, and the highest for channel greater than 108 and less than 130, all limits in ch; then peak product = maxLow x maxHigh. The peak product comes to 1408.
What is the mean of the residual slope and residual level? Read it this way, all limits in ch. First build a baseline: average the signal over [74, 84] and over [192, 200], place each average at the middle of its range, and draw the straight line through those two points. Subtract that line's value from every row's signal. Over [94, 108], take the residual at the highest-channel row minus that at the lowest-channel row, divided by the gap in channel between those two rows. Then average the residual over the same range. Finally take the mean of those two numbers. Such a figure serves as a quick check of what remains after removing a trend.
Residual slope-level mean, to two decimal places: 1.20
